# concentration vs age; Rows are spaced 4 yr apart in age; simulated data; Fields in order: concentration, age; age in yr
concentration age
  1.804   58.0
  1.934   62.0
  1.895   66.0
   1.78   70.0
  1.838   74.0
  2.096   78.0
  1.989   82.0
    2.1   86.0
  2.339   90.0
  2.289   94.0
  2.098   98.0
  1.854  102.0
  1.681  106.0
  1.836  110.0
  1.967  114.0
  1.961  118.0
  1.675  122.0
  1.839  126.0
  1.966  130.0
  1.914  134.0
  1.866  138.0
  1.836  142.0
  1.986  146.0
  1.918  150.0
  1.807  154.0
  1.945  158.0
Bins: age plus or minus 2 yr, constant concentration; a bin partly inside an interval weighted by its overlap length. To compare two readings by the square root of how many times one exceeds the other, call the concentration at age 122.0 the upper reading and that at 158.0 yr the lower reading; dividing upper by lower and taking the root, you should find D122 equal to 0.93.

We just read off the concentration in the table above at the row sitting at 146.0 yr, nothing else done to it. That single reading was 1.986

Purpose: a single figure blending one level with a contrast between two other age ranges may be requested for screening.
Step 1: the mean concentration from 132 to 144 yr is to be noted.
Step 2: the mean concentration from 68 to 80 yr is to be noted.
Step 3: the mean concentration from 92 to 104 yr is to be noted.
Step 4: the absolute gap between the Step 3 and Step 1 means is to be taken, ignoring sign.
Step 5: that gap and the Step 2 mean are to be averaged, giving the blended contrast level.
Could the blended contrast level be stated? 1.06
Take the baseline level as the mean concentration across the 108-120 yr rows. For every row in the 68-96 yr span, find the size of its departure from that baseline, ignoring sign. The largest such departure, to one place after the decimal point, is 0.4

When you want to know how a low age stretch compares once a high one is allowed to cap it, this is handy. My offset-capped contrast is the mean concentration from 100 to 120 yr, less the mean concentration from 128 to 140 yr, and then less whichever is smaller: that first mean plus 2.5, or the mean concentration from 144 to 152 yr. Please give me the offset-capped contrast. -2.01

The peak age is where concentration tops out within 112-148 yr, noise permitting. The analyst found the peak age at 146.0 yr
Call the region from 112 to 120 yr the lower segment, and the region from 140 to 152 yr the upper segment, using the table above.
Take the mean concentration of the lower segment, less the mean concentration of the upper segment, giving 0.05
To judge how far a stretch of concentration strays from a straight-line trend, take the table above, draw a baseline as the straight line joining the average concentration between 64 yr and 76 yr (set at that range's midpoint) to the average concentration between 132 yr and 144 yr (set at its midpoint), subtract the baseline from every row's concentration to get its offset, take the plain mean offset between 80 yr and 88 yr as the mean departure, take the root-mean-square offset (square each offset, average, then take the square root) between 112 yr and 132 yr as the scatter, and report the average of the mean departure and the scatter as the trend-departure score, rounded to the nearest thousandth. 0.158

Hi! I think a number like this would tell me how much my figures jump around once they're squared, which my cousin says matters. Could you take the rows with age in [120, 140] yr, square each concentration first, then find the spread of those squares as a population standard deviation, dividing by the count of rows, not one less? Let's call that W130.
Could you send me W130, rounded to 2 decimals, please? 0.36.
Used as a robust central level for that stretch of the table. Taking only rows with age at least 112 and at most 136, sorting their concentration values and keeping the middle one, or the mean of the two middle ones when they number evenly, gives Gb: 1.94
